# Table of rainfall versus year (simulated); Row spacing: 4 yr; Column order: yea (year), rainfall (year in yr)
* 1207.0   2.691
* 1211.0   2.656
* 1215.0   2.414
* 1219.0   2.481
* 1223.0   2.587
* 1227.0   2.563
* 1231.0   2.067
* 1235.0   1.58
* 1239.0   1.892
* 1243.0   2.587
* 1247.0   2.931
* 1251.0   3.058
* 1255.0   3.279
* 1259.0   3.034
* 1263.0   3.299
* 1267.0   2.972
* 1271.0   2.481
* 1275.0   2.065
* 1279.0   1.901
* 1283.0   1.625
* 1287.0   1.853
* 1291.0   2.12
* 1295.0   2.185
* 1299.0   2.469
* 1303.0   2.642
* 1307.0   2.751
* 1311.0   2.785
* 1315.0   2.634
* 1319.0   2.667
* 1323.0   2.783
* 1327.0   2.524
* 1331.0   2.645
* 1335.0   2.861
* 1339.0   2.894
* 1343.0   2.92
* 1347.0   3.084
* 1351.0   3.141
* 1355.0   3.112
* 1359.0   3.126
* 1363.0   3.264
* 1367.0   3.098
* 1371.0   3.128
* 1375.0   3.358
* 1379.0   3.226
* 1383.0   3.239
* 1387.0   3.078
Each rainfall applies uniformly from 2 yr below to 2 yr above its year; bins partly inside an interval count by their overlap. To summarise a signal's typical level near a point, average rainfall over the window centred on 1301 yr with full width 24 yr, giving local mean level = 2.49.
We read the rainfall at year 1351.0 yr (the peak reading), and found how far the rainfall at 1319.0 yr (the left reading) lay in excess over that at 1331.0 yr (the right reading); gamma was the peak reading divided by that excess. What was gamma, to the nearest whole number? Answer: 143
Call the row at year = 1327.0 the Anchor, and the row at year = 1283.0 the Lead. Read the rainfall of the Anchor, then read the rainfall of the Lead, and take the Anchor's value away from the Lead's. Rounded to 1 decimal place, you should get -0.9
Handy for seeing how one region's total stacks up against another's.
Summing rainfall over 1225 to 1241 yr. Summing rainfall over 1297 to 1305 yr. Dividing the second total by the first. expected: 1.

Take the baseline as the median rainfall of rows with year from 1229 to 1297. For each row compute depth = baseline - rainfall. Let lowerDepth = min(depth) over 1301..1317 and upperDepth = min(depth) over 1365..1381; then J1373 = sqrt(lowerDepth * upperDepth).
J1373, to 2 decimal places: 0.84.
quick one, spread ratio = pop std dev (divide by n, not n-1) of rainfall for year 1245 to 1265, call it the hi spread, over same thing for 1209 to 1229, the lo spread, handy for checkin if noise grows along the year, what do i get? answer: 1.7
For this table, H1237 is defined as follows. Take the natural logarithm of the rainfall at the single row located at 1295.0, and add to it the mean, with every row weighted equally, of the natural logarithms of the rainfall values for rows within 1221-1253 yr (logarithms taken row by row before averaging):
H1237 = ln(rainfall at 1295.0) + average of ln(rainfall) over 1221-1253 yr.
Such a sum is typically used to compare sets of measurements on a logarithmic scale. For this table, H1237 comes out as 1.64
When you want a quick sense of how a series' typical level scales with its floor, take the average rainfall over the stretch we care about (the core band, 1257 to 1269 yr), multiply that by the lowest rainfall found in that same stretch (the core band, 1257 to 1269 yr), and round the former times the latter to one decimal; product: 9.2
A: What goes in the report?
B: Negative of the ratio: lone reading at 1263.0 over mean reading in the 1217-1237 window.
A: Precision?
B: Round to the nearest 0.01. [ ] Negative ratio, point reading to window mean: -1.46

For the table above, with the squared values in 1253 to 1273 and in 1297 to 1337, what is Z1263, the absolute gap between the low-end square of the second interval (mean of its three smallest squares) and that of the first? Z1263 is 1.6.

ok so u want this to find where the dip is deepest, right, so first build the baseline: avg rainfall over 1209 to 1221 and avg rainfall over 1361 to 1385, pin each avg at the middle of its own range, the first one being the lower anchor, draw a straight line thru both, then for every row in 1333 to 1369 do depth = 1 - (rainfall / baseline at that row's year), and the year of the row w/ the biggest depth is 1335.0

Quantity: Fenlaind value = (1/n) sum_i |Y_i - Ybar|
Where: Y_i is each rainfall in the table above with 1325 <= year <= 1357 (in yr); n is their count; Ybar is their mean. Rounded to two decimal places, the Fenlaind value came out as 0.17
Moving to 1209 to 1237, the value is 0.29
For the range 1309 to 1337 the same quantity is 0.09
